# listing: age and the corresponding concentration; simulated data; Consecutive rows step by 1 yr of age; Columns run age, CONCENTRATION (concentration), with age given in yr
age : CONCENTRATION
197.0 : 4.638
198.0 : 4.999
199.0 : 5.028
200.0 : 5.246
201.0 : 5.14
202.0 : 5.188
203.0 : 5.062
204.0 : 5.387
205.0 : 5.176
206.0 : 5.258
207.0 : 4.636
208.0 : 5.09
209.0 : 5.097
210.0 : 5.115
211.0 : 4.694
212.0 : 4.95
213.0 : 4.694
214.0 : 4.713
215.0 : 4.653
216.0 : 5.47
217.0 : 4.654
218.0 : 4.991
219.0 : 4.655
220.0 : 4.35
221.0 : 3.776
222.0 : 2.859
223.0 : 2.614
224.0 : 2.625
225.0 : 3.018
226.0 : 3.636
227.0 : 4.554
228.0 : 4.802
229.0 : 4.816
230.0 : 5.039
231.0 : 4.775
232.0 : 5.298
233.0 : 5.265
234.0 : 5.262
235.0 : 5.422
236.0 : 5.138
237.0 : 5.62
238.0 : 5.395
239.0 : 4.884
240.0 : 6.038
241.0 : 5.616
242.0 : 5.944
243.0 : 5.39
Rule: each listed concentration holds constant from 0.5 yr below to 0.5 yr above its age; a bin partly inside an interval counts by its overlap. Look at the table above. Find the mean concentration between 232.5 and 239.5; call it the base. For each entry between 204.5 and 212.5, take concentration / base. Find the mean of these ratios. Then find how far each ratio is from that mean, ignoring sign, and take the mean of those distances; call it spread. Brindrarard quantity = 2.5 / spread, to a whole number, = 73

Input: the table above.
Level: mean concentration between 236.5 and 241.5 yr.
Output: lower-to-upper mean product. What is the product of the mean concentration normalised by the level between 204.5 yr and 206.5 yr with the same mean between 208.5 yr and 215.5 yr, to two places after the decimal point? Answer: 0.83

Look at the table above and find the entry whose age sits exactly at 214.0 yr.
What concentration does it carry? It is 4.713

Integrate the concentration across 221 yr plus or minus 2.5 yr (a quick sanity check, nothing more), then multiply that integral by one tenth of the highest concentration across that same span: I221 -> 8.5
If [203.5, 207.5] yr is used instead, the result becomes 11.0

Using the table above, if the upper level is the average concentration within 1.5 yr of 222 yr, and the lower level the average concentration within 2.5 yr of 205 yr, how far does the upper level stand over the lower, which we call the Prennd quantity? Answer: -2.02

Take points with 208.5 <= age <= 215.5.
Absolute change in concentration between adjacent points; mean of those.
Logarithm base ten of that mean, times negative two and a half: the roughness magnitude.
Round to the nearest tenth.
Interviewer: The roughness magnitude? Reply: 1.9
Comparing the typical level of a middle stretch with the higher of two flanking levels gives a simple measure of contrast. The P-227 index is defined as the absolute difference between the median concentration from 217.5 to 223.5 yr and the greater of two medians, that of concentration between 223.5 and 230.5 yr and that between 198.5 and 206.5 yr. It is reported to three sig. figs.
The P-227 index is 1.12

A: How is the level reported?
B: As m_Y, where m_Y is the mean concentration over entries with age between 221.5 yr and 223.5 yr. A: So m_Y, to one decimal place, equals 2.7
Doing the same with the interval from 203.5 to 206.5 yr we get 5.3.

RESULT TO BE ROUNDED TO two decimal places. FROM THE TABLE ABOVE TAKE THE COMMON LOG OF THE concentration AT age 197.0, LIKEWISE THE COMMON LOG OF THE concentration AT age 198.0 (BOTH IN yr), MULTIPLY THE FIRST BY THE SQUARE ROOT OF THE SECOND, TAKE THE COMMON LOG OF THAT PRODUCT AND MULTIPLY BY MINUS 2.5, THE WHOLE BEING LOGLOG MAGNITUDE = 0.64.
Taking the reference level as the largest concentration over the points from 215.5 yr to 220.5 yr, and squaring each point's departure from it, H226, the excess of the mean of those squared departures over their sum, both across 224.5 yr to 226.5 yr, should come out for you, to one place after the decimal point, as -4.7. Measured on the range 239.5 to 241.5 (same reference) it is -0.2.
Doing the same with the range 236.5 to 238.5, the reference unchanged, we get 0.0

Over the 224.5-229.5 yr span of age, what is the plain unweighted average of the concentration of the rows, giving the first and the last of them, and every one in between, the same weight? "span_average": 4.2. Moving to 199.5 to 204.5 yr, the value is 5.2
